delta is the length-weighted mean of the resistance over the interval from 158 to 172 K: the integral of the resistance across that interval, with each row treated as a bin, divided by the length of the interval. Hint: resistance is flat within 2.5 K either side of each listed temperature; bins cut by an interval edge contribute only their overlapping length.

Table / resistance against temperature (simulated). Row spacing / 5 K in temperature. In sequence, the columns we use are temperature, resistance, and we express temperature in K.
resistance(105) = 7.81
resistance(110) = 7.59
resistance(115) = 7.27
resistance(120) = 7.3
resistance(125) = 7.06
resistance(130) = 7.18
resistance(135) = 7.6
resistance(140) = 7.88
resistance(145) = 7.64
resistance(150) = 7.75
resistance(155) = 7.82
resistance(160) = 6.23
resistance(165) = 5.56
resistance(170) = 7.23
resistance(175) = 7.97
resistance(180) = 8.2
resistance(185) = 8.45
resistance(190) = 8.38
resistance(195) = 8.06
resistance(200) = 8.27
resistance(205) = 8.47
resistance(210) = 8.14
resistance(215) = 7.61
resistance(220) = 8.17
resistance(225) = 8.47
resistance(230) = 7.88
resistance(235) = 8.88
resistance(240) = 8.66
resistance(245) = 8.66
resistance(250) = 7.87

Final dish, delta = 6.31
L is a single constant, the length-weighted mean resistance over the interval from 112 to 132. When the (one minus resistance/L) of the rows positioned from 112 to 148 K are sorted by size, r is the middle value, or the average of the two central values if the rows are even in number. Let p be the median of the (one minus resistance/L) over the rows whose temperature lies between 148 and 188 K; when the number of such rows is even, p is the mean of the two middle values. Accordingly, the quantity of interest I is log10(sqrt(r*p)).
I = -1.5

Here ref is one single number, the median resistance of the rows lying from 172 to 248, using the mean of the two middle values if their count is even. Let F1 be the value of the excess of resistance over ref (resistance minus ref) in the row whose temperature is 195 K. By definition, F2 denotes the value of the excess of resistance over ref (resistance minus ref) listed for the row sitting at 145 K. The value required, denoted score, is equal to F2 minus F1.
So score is -0.4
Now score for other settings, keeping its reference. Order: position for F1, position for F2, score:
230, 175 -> 0.1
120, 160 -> -1.1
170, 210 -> 0.9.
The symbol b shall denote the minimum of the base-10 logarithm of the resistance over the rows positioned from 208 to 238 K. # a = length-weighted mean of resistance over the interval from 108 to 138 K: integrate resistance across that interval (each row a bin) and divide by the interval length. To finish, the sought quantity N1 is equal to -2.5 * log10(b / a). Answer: 2.30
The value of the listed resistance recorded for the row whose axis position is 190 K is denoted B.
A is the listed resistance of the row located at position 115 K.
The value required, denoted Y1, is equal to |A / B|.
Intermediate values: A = 7.27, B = 8.38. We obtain 0.87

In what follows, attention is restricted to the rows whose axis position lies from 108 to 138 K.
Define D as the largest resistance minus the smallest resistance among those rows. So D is 0.54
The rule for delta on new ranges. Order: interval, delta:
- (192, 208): 8.27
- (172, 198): 8.19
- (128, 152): 7.62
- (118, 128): 7.17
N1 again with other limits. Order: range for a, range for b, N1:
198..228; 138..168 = 2.60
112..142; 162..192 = 2.49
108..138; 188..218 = 2.30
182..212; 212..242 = 2.43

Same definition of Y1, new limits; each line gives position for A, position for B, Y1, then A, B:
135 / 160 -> 1.22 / 7.6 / 6.23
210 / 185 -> 0.96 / 8.14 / 8.45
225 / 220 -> 1.04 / 8.47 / 8.17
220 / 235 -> 0.92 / 8.17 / 8.88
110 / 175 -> 0.95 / 7.59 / 7.97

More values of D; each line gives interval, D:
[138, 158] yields 0.24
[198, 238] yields 1.27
